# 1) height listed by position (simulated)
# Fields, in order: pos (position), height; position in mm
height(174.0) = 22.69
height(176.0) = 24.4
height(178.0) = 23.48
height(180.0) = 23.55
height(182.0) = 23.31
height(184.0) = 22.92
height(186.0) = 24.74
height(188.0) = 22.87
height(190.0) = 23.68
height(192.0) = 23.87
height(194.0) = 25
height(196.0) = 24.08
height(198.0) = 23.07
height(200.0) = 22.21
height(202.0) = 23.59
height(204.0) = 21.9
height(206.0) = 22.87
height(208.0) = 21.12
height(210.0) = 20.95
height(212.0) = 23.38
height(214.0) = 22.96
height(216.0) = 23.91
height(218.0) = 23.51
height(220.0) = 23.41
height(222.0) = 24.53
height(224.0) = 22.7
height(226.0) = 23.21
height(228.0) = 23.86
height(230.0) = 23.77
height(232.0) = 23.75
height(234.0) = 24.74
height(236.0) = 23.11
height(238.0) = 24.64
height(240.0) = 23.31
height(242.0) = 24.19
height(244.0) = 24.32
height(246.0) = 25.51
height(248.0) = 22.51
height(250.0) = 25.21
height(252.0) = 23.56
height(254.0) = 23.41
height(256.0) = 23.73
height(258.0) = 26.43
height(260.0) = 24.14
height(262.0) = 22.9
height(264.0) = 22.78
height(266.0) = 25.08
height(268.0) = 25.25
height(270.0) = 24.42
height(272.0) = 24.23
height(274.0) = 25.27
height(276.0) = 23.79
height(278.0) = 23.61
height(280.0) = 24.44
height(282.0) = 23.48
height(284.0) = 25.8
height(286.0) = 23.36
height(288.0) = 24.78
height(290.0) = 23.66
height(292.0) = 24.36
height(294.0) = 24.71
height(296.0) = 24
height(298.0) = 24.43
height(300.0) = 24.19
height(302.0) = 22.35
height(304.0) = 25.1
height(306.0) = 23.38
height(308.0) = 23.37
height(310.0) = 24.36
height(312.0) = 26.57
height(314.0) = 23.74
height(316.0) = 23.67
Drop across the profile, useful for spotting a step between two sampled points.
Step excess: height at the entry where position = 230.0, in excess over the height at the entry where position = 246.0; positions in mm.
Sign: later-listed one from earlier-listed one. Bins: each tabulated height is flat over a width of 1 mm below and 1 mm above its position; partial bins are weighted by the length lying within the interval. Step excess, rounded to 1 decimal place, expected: -1.7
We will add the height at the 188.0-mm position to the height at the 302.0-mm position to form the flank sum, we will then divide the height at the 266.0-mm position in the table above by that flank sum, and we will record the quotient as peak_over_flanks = 0.55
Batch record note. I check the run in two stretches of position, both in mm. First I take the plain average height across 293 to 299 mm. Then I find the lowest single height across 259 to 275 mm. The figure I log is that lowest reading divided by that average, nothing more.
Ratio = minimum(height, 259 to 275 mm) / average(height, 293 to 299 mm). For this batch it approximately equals 0.934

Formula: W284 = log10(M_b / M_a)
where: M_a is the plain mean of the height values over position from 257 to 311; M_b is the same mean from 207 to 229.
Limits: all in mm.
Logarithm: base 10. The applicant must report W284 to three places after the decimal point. -0.021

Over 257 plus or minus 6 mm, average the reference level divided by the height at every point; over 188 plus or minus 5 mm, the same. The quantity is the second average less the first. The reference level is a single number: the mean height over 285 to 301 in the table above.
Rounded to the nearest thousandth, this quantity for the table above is 0.016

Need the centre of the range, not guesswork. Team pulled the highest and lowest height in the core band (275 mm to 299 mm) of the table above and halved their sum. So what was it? 24.6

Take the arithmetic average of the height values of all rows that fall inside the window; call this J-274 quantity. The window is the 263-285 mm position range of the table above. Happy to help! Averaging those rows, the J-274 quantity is 24.4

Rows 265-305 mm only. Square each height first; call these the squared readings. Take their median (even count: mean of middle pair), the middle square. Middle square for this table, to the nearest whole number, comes 595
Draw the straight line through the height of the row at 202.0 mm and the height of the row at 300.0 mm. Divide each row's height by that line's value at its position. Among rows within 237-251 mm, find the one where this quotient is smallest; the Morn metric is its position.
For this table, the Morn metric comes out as 248.0 mm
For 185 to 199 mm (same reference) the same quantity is 188.0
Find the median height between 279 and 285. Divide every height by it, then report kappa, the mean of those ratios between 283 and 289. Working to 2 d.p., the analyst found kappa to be 1.01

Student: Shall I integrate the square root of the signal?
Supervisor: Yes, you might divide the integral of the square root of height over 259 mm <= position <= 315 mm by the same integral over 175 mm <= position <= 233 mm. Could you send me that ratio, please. 0.98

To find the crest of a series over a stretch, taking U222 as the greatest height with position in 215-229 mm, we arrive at 24.53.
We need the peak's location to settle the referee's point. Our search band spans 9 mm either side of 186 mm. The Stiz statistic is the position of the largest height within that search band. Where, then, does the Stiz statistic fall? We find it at 194.0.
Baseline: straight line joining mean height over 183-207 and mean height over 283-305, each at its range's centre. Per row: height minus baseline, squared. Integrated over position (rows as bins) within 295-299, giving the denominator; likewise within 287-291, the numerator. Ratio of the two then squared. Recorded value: 49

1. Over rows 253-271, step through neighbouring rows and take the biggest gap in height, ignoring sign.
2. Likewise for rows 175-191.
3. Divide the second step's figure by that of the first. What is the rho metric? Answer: 0.69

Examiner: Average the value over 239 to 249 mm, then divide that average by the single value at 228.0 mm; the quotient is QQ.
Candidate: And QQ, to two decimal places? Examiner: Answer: 1.00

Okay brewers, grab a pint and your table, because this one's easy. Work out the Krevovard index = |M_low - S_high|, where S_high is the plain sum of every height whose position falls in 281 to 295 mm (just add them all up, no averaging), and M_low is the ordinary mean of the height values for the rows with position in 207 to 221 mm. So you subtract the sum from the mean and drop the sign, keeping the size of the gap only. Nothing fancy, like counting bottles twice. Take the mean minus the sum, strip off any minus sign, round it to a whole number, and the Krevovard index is 147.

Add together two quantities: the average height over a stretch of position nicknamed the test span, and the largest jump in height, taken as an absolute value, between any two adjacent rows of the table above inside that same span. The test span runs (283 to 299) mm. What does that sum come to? 26.8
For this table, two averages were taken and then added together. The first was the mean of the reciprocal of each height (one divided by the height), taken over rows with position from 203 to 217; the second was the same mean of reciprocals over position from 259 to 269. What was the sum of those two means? 0.0864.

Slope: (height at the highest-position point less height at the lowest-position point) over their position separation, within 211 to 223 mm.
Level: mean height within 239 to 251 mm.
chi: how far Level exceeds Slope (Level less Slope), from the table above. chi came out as 24.1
